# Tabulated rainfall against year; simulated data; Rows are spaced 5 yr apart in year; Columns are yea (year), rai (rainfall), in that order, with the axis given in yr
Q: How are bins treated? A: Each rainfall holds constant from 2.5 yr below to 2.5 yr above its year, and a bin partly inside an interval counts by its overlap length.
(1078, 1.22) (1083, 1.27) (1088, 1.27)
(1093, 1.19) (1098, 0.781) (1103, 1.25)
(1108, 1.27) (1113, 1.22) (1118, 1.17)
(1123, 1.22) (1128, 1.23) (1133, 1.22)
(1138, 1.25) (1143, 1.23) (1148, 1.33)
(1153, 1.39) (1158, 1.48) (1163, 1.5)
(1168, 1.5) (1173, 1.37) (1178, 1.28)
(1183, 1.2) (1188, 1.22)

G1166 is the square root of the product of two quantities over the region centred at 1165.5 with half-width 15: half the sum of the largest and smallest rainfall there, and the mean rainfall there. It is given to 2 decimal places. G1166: 1.40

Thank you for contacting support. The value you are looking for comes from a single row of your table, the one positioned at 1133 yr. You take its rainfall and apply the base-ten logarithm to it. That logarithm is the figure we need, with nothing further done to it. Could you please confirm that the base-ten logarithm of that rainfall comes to 0.086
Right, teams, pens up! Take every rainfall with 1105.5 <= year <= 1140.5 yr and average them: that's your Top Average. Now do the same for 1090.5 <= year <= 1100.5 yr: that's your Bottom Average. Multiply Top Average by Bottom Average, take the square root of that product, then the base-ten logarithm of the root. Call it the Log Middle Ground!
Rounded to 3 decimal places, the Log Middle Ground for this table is 0.041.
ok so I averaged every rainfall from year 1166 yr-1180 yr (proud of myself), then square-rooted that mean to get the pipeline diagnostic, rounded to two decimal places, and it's 1.18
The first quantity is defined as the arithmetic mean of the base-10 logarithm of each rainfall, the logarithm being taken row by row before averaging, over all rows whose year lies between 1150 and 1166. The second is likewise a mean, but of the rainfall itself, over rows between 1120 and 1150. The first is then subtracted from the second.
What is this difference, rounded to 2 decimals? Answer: 1.08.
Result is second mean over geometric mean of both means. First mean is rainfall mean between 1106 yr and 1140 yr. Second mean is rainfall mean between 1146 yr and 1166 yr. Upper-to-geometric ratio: 1.08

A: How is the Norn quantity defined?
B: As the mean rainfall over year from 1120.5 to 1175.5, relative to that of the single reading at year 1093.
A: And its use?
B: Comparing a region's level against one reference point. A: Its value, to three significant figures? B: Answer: 1.12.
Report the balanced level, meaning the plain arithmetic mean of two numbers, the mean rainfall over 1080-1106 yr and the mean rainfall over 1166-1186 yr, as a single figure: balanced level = 1.24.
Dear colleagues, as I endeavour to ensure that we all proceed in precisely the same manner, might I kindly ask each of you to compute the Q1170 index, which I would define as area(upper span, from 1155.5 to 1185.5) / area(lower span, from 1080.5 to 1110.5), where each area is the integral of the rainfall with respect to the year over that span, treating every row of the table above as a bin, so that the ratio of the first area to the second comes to 1.18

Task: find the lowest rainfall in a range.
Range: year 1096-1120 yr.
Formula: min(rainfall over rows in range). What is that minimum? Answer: 0.781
